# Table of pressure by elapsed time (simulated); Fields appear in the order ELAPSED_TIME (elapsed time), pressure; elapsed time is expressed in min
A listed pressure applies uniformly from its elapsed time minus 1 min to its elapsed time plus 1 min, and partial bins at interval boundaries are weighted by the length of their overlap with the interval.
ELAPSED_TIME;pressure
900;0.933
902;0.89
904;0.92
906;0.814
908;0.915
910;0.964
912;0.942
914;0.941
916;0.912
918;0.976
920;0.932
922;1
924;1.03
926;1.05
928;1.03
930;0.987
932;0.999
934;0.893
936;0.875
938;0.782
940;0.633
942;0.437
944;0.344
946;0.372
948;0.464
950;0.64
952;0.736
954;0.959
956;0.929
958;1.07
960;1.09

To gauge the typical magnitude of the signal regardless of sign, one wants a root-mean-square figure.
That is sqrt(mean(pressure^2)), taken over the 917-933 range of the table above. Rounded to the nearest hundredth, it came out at 1.00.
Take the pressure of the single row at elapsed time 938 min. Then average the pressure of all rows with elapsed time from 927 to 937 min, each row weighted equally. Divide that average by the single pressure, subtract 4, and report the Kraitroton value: -2.78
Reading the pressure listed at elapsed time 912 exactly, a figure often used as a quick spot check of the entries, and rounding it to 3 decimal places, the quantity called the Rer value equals 0.942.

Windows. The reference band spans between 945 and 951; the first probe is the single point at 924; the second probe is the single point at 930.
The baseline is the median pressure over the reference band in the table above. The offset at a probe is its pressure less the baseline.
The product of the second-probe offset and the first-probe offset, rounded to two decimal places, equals 0.30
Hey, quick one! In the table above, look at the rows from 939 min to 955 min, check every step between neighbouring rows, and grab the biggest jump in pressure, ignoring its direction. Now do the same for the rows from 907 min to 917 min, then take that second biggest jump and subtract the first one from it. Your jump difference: -0.17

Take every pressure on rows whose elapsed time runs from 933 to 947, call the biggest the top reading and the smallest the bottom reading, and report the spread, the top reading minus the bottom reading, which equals 0.55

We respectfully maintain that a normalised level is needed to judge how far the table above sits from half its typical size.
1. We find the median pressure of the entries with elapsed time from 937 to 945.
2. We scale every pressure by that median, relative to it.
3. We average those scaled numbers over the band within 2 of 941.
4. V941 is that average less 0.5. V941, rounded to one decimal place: 0.5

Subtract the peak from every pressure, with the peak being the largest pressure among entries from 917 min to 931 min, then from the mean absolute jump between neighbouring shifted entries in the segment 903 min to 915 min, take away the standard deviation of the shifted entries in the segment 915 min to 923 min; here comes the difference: 0.02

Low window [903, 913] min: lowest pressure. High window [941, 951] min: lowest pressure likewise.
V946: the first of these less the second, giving 0.47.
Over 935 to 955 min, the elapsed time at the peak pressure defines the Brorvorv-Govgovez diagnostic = 954 min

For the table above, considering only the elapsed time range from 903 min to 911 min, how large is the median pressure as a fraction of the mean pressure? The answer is 1.02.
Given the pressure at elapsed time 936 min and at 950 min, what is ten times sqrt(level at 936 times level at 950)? 7.5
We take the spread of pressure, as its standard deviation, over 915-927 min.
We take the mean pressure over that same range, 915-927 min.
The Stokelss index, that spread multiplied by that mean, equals 0.05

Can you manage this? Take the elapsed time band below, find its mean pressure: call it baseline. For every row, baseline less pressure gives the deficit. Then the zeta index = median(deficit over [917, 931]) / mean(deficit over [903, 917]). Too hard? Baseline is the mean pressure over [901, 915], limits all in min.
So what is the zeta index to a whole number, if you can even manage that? 28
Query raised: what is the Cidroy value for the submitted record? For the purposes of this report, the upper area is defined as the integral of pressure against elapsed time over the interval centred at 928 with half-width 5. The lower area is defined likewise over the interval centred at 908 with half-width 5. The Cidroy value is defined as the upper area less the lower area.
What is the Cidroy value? 1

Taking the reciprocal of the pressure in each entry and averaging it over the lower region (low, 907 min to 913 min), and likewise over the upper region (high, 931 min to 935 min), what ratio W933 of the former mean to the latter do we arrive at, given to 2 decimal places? 1.00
